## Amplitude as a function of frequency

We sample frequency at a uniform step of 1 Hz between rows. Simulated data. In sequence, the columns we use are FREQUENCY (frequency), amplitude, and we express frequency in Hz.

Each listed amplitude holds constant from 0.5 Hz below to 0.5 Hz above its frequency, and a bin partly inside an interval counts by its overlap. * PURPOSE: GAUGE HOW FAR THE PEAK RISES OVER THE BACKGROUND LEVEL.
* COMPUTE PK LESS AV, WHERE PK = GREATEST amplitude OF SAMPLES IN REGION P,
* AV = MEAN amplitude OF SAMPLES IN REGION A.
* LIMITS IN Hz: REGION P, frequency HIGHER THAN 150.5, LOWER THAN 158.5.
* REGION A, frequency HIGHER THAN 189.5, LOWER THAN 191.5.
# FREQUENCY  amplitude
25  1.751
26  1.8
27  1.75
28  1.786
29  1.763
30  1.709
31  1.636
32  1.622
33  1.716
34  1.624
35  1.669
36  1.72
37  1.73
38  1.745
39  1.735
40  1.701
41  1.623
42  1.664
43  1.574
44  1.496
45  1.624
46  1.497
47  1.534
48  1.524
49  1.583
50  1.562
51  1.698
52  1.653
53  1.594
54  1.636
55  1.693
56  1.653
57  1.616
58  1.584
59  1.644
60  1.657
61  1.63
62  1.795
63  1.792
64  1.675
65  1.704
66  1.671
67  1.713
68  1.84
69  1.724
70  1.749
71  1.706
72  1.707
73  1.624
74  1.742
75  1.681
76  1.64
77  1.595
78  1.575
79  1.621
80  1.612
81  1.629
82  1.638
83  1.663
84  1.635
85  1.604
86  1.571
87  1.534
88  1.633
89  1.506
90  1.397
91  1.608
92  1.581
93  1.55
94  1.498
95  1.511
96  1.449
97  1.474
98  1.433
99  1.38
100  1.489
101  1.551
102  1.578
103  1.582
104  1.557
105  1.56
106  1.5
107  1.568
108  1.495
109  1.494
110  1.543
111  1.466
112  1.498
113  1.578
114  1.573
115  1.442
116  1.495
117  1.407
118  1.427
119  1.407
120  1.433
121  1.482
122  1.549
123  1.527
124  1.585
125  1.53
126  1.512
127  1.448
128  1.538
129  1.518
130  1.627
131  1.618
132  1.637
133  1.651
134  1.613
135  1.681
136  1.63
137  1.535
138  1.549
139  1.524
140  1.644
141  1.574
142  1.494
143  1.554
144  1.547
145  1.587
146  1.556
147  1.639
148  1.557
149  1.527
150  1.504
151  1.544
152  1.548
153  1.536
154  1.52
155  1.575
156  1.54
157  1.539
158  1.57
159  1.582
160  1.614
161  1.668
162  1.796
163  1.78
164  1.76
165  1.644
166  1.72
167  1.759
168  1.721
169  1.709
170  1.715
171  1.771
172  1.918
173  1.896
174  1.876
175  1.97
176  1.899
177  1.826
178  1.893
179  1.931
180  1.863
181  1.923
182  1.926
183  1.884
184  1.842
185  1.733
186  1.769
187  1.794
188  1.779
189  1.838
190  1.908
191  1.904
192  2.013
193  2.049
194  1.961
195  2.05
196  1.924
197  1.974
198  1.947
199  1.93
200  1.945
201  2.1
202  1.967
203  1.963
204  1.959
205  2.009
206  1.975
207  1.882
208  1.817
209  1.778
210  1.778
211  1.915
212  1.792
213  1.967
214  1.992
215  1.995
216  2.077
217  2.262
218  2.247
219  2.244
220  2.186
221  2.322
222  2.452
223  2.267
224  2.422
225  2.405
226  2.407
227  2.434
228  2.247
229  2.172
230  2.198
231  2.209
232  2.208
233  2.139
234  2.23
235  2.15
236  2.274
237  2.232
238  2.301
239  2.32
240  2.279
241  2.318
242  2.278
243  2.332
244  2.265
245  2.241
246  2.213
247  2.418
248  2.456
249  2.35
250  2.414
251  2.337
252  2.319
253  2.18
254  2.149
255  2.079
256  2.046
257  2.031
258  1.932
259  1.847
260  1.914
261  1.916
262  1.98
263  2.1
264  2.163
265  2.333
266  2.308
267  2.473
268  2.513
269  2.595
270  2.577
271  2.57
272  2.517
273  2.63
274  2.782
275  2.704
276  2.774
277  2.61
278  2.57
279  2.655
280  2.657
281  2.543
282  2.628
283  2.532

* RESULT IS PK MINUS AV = -0.33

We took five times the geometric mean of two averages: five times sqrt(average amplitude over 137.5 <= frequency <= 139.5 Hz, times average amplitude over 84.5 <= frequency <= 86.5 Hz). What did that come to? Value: 7.8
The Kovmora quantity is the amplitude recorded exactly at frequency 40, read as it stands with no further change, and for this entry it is 1.701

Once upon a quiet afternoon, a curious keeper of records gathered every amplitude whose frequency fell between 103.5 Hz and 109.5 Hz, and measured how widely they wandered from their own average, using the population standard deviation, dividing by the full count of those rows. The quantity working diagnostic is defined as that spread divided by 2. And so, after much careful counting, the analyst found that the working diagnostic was 0.016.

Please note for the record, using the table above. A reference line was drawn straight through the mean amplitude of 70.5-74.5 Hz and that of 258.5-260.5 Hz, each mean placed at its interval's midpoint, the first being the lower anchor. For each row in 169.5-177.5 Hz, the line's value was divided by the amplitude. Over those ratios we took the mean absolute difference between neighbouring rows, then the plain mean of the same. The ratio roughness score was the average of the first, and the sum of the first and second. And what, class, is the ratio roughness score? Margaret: 0.519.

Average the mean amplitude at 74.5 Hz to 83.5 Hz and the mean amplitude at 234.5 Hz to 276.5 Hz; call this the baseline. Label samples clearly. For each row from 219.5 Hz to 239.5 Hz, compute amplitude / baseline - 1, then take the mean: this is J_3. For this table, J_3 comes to 0.16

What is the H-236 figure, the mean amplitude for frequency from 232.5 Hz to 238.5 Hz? 2.2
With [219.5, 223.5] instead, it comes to 2.3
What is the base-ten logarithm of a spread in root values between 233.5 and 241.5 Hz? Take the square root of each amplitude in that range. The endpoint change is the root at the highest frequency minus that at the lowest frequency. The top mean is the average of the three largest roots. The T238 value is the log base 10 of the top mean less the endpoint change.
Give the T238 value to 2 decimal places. 0.17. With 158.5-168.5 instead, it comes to 0.11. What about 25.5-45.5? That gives 0.15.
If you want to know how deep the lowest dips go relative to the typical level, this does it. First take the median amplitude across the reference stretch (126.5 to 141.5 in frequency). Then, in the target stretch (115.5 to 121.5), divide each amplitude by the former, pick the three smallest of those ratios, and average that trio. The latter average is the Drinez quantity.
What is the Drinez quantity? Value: 0.88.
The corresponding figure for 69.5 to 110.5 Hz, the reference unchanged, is 0.87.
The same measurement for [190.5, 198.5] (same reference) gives 1.19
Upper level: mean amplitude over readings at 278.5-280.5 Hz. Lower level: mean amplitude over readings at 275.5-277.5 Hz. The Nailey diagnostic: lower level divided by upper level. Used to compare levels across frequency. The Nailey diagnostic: 1.01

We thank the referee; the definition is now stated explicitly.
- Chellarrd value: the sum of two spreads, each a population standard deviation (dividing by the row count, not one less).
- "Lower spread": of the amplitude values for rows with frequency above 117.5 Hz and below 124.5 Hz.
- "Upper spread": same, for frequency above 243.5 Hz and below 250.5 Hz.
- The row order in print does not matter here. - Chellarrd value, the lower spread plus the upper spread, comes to 0.153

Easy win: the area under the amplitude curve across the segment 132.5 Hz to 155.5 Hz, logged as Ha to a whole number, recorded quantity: 36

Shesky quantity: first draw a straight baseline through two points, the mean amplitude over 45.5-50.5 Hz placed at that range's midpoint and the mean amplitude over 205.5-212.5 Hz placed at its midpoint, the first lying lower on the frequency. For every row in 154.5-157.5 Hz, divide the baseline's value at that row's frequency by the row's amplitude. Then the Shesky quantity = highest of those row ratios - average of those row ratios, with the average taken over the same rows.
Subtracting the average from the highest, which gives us 0.010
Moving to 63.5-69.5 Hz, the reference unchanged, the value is 0.026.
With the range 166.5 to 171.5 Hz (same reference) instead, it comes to 0.015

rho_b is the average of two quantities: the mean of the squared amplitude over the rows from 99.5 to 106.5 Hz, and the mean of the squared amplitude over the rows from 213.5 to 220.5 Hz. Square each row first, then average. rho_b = 3.5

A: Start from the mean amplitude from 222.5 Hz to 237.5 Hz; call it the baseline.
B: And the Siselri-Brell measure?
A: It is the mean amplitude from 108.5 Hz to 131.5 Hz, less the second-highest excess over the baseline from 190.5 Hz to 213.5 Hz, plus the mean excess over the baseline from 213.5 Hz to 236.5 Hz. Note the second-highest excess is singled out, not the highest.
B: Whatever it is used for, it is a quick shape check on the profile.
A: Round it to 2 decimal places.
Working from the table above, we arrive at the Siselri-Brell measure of 1.70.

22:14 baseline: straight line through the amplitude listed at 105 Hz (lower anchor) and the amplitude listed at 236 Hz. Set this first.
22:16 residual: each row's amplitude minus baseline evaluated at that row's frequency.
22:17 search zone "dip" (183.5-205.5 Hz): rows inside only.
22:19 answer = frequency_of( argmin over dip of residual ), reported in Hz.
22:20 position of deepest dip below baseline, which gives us 185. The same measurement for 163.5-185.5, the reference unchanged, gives 185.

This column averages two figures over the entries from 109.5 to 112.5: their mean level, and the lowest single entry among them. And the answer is 1.48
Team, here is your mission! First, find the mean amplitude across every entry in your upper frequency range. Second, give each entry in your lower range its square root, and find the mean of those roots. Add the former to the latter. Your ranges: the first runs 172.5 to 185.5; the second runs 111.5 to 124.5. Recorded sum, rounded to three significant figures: 3.10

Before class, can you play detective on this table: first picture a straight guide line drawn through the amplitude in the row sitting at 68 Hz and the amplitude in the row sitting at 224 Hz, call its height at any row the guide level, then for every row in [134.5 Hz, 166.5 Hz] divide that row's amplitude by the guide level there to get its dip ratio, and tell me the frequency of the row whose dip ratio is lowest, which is 150 Hz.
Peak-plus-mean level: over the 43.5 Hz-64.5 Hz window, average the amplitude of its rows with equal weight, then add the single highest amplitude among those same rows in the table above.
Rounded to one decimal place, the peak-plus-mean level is 3.4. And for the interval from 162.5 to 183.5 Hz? 3.8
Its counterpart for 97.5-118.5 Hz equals 3.1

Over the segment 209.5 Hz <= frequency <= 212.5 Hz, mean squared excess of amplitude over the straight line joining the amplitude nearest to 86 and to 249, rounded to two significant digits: 0.12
